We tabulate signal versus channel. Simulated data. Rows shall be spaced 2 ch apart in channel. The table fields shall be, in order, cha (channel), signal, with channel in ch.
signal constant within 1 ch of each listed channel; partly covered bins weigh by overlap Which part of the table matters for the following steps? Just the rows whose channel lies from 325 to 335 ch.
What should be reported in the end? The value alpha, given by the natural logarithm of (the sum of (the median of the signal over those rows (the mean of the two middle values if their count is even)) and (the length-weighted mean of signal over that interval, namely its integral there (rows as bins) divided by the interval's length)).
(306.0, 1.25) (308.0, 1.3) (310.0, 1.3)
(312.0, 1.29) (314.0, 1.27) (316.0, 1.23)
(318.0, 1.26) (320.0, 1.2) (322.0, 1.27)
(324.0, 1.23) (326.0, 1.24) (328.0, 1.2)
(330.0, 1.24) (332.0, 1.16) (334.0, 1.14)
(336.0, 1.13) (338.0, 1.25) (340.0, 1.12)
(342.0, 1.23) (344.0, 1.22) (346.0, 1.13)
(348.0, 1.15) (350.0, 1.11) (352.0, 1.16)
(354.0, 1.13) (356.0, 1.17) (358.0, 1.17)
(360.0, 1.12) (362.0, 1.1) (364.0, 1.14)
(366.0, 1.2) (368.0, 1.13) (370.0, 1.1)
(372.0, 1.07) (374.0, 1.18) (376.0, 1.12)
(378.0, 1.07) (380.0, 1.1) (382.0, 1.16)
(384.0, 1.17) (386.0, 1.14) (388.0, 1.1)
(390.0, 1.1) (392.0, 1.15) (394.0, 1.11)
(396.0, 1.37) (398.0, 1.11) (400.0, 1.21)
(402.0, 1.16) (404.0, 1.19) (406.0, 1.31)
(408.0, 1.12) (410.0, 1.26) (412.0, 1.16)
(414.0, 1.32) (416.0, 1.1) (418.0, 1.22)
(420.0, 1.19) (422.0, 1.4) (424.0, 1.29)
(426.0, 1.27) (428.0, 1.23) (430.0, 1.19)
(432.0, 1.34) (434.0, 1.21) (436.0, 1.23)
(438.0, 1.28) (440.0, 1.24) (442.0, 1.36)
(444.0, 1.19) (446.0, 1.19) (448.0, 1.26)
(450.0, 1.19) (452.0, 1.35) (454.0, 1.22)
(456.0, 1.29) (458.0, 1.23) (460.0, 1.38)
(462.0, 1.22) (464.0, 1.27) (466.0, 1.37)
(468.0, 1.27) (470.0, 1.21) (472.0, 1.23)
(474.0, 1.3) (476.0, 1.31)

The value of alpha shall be 0.87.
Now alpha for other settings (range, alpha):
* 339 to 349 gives 0.84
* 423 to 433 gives 0.93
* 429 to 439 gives 0.91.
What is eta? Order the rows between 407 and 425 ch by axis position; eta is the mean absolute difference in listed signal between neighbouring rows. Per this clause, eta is 0.14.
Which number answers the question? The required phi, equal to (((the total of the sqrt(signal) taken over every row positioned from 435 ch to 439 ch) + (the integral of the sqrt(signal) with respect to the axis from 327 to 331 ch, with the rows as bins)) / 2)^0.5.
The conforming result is 1.825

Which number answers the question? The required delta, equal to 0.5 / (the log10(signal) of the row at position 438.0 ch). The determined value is 4.7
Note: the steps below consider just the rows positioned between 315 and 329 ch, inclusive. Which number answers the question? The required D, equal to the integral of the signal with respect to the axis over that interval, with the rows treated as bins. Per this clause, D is 17.3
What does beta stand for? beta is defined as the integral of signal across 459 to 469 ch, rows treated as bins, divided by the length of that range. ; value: 1.30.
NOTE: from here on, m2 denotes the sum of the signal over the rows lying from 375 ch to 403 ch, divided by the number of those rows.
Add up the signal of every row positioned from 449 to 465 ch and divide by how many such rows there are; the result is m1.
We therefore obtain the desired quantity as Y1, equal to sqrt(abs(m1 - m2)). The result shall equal 0.35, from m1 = 1.27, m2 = 1.15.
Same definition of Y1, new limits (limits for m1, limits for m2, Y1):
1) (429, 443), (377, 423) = 0.28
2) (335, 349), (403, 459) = 0.26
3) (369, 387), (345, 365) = 0.12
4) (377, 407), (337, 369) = 0.07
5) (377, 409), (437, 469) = 0.33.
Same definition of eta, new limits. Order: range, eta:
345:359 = 0.03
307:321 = 0.03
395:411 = 0.13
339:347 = 0.07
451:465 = 0.10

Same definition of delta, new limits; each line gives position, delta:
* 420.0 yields 6.6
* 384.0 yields 7.3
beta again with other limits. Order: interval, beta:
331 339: 1.17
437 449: 1.25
